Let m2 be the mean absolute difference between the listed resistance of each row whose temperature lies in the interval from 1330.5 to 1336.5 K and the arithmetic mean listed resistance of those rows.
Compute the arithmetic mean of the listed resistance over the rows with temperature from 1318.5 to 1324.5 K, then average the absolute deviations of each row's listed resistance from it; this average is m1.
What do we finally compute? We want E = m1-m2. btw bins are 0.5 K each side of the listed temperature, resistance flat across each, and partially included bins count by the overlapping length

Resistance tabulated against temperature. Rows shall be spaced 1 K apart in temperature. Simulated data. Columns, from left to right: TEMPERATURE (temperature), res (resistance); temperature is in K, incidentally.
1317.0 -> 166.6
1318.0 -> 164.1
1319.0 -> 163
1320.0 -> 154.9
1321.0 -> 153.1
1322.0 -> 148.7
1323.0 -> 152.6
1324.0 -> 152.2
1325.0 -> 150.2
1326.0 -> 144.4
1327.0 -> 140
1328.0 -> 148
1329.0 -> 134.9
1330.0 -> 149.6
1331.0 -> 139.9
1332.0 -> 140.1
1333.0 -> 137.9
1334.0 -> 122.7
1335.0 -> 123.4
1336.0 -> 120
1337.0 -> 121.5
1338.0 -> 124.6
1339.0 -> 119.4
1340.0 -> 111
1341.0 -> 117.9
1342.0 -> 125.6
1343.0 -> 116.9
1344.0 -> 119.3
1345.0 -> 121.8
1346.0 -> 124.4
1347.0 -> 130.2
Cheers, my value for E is -5.4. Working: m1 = 3.2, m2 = 8.6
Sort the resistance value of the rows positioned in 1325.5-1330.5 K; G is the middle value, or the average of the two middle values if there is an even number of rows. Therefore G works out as 144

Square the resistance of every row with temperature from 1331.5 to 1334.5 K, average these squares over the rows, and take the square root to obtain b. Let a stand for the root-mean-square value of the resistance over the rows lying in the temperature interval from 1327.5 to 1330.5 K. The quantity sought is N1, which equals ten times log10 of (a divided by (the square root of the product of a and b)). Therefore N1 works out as 0.2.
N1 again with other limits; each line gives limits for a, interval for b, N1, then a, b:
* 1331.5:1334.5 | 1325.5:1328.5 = -0.2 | 134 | 144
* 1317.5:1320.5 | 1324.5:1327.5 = 0.2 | 161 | 145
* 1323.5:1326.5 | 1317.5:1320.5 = -0.2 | 149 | 161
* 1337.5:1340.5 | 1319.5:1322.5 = -0.5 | 118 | 152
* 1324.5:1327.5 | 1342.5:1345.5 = 0.4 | 145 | 119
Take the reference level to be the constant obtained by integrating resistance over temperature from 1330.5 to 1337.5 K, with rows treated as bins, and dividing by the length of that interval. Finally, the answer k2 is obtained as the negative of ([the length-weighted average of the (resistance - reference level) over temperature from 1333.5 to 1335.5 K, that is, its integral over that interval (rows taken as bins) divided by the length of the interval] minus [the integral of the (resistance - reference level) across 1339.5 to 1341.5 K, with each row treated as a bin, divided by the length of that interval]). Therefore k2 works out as -9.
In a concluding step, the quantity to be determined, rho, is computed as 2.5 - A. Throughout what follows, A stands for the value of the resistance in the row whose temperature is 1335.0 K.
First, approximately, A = 123.4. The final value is -121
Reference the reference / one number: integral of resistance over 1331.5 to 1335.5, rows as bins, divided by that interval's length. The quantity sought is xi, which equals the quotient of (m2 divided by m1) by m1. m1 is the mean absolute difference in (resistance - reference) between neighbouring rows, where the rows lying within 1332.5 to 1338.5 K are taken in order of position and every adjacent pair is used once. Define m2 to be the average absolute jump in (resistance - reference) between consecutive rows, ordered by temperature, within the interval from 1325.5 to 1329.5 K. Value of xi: 0.37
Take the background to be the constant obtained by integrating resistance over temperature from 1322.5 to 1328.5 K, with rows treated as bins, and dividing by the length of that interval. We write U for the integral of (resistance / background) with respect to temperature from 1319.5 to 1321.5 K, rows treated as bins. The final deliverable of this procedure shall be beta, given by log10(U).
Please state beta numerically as 0.32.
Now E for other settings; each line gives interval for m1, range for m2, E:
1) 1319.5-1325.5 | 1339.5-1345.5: -1.8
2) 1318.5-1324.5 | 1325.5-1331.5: -1.3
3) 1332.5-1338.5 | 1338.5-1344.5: 1.2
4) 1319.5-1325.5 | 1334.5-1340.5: -1.5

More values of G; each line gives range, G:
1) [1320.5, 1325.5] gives 152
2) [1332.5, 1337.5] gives 123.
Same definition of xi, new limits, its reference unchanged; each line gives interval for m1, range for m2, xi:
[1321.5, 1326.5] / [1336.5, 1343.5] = 0.73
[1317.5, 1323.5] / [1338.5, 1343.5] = 0.53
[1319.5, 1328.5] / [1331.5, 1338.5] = 0.30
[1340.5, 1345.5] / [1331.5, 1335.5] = 0.21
